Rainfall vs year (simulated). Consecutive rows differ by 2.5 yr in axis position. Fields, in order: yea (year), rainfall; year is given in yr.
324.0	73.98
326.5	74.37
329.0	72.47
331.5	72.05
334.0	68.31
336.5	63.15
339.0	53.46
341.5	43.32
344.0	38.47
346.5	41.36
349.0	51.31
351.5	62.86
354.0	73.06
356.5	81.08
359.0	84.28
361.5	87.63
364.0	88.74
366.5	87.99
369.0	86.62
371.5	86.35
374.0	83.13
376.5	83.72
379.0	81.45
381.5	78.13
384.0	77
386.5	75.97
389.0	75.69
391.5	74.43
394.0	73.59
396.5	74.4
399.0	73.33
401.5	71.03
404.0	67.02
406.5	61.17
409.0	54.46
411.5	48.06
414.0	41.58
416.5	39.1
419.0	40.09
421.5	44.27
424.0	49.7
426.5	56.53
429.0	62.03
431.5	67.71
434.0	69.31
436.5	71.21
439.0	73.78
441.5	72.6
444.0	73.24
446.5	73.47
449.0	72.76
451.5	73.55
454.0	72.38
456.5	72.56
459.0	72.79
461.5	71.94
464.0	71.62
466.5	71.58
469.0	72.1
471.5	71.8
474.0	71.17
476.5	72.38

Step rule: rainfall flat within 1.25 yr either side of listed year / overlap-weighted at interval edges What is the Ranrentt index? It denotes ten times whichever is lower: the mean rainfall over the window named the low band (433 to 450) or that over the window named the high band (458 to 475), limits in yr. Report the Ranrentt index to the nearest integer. 719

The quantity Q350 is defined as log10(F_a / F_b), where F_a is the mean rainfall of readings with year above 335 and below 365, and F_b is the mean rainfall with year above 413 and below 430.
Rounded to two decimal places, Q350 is 0.13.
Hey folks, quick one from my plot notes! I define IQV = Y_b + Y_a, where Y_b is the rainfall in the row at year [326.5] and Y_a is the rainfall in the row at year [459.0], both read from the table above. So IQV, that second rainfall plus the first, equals 147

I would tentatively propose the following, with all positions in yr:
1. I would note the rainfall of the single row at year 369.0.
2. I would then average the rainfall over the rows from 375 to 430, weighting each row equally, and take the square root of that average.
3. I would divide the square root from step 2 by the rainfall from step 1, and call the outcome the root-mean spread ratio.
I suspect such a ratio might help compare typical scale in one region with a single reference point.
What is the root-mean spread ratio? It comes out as 0.092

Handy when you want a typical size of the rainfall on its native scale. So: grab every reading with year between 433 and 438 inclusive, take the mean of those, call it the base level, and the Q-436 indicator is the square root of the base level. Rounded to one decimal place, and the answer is 8.4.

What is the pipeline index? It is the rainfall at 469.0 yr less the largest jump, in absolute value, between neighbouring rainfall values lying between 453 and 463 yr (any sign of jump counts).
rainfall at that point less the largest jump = 71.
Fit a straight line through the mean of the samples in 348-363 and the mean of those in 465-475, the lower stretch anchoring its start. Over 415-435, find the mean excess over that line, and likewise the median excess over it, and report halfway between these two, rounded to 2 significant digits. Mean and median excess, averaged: -19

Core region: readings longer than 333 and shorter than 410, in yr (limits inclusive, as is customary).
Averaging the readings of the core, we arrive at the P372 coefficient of 71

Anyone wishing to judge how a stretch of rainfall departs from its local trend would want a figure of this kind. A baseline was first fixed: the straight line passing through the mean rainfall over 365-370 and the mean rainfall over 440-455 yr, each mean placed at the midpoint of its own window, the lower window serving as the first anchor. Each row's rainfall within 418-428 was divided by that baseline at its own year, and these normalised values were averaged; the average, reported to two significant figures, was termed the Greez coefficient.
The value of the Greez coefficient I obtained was 0.62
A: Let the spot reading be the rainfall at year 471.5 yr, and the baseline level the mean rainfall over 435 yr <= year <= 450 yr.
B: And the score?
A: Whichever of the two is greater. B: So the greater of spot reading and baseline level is 72.8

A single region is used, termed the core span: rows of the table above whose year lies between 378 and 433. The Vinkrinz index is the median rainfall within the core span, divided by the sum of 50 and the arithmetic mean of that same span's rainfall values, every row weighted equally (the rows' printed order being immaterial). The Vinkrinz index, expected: 0.60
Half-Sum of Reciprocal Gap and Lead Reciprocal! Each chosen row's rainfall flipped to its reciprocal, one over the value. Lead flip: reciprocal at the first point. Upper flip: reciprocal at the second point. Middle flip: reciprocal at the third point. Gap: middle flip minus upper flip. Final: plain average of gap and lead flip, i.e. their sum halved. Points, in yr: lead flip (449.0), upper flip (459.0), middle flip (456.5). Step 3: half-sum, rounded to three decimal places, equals 0.007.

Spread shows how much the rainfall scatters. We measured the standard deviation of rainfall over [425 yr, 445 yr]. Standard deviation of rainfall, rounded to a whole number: 6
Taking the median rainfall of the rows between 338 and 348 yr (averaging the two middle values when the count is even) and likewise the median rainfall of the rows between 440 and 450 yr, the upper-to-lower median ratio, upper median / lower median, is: 1.7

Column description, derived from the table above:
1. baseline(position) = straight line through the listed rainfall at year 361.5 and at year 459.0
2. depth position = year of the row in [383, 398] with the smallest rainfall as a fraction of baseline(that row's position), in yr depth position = 394.0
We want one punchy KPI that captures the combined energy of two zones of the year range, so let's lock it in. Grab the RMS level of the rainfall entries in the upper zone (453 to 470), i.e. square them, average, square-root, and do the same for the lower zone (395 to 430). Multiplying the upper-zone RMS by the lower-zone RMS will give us 4126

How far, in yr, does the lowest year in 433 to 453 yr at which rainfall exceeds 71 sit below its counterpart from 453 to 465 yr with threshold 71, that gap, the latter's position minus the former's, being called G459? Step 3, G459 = 17.5 yr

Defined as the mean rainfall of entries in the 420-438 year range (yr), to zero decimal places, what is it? 60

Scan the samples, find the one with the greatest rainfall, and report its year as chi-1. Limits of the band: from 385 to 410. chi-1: 386.5 yr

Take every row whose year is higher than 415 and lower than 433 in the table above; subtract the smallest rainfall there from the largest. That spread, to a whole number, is 29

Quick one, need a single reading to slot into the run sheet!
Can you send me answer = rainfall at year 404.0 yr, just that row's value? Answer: 67.02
